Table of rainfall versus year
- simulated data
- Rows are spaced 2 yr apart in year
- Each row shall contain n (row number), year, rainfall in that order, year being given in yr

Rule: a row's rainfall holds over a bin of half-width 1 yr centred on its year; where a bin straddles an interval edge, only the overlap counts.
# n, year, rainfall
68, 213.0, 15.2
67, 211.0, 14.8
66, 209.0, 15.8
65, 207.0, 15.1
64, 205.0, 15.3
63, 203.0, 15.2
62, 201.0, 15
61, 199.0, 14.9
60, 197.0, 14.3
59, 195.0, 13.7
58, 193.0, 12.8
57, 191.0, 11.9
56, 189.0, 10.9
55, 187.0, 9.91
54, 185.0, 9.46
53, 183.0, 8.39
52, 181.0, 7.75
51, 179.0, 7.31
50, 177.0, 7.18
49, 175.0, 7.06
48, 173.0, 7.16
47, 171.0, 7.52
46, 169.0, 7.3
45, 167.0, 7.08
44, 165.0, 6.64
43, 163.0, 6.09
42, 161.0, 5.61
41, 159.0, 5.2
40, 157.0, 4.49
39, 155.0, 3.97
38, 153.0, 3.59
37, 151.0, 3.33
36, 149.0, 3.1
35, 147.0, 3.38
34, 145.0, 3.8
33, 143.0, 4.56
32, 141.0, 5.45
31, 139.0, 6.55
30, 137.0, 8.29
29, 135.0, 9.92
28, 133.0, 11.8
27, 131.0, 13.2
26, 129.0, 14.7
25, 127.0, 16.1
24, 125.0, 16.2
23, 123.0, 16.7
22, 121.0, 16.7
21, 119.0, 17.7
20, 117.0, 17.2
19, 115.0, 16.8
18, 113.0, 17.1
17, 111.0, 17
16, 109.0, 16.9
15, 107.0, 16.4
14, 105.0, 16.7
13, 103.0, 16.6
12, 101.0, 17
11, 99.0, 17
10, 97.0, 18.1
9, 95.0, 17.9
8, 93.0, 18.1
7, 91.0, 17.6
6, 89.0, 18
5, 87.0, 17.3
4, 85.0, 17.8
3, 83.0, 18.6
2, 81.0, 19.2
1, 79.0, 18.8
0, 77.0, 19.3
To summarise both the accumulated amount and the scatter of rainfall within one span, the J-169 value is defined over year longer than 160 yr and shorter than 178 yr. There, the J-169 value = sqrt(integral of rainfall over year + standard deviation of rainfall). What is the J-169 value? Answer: 11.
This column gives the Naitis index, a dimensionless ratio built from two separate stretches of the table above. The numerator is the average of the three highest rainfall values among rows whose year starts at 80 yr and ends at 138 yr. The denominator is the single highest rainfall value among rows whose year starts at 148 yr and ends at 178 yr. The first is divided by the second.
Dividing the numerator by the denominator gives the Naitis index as 2.5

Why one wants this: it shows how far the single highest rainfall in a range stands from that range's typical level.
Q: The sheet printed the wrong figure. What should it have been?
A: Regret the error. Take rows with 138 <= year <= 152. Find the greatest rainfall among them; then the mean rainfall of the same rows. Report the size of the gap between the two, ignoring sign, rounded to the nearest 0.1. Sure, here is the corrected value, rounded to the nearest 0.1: 2.2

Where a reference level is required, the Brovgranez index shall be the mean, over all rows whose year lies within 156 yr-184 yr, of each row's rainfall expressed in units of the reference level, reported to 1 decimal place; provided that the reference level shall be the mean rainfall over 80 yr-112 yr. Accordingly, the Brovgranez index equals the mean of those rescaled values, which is 0.4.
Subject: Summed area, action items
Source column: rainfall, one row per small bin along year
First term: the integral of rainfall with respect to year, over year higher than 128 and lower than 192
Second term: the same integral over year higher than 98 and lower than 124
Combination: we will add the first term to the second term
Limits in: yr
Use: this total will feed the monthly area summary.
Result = 905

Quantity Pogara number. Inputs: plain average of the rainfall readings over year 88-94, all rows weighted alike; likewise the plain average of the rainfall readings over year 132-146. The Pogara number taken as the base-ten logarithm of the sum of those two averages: 1.40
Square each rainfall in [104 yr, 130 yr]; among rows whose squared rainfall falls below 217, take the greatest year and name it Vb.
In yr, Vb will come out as 129.0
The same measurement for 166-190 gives 189.0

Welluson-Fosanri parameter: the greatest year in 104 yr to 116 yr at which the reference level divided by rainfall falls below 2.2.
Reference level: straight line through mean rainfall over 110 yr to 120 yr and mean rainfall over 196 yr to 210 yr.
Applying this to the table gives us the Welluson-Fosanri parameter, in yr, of 115.0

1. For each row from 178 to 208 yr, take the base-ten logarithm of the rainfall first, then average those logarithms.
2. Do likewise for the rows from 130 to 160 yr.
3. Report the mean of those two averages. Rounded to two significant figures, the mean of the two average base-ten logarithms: 0.90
